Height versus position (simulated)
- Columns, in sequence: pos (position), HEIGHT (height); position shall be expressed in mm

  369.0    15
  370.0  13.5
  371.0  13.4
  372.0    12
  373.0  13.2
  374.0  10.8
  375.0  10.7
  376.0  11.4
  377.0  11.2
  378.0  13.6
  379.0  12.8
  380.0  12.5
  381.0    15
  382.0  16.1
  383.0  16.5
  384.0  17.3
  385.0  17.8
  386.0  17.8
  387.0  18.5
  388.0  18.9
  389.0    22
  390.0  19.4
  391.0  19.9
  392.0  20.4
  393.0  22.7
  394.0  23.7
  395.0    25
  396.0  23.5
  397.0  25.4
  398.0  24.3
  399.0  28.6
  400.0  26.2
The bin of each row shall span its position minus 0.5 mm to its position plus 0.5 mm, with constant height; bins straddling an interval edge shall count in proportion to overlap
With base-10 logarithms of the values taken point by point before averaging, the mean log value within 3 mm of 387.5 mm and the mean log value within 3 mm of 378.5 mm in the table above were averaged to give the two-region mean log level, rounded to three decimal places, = 1.191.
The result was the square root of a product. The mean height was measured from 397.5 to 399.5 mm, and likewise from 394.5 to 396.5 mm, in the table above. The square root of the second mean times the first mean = 25.3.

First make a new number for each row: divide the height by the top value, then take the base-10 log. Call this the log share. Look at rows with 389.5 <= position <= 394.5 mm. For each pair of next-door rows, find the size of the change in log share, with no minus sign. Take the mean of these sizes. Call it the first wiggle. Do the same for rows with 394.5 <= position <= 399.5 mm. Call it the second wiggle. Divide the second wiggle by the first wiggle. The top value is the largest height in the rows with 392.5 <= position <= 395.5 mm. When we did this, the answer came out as 1.73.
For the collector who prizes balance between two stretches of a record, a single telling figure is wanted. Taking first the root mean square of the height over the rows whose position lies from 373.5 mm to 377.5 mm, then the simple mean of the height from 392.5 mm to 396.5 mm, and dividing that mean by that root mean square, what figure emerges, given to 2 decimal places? 2.15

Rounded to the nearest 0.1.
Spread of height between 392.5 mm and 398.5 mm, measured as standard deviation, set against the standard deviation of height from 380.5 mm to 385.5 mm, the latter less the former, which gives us 0.1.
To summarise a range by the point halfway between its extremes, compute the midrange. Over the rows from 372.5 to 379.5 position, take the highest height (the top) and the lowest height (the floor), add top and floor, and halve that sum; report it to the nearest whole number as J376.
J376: 12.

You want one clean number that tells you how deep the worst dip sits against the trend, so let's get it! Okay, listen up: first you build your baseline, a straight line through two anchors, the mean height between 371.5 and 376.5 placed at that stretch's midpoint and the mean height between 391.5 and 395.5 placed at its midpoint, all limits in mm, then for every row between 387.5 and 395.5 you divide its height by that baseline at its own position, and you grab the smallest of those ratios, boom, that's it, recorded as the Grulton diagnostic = 0.924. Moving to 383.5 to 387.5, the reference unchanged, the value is 0.957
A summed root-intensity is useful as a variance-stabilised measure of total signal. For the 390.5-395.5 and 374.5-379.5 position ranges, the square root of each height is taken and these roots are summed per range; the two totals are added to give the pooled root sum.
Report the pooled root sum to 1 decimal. 40.9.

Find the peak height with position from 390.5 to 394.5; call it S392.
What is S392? 23.7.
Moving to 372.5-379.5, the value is 13.6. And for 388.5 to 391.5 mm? 22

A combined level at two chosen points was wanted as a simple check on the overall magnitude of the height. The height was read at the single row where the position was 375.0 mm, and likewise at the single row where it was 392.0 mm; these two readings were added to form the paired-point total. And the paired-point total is 31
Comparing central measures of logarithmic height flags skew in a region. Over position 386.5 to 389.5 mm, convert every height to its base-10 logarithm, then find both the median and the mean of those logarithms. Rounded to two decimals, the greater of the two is 1.30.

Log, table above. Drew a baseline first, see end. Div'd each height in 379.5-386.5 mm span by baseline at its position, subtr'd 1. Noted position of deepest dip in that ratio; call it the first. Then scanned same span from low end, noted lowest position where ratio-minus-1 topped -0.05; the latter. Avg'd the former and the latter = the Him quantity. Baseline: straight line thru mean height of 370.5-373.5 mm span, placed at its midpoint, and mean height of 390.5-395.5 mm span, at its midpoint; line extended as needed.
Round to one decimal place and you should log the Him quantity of 382.5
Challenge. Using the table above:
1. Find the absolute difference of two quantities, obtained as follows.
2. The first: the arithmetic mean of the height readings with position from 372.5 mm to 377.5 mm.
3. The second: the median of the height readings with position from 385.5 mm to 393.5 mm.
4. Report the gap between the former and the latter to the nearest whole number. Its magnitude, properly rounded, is 8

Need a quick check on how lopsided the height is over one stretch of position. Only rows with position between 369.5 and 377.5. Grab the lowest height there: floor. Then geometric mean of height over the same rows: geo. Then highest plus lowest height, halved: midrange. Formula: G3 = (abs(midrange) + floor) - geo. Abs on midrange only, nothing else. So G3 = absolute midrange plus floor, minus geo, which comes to 10.8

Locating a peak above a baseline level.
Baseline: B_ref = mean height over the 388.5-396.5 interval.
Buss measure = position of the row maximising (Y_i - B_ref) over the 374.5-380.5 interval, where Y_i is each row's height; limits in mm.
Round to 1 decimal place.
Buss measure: 378.0 mm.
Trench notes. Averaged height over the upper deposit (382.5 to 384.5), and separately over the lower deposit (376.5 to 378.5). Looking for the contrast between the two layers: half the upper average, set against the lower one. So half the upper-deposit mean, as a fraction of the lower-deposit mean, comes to 0.681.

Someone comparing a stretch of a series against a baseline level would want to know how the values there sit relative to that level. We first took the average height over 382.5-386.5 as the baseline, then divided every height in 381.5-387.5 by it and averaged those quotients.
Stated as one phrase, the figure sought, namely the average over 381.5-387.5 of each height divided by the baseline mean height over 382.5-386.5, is 1.0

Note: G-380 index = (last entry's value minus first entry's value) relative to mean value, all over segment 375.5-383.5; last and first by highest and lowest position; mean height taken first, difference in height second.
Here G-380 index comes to 0.37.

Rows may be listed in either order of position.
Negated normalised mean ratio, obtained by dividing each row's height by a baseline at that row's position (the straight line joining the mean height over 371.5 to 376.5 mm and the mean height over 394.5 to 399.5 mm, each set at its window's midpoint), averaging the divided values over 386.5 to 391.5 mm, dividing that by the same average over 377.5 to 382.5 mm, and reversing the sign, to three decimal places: -1.043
